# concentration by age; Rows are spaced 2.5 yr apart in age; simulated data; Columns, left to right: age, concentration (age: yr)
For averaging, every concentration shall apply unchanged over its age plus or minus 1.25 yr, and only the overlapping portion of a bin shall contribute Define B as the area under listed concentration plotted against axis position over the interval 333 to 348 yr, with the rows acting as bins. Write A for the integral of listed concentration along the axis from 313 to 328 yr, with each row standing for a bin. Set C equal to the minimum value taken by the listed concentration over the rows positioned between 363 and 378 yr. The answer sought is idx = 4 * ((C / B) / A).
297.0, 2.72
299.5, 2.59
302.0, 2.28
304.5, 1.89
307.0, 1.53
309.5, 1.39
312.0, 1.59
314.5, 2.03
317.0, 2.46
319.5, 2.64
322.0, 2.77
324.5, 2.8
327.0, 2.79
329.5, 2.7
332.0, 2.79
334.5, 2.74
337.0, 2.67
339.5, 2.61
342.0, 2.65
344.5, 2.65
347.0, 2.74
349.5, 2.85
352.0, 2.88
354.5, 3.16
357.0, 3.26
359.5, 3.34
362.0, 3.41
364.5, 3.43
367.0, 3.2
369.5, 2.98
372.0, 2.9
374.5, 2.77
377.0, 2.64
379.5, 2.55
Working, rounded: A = 38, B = 40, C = 2.64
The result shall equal 0.0068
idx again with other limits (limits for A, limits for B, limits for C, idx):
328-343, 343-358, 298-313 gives 0.0031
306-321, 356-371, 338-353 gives 0.0073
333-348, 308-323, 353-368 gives 0.0099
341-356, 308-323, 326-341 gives 0.0077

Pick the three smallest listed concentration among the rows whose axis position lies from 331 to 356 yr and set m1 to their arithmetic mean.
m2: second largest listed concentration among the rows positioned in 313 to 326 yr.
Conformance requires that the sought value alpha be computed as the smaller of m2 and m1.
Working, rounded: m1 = 2.6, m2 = 2.77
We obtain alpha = 2.6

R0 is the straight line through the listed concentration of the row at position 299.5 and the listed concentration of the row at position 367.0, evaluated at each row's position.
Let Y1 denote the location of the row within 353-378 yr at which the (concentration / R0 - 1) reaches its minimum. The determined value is 377.0 yr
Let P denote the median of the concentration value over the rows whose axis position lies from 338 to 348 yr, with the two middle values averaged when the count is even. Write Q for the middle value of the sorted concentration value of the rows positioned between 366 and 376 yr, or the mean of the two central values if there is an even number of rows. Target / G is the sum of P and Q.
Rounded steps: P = 2.65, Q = 2.94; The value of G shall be 5.59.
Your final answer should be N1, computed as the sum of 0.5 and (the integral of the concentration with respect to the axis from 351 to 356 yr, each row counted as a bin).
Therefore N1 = 15.7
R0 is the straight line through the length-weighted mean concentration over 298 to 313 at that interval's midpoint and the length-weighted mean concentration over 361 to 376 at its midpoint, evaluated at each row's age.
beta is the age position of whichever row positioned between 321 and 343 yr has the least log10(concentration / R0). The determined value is 342.0 yr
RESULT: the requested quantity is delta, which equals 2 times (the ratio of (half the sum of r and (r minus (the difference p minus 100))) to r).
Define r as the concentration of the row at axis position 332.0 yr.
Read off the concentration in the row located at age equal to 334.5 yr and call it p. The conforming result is 37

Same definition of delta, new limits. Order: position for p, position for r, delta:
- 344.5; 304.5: 54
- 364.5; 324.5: 36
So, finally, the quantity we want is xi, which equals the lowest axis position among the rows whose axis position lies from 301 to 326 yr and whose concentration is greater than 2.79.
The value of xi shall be 324.5 yr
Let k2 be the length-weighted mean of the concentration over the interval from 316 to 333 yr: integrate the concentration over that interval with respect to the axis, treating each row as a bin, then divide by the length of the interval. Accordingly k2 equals 2.71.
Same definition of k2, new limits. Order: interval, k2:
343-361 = 2.98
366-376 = 2.95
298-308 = 2.10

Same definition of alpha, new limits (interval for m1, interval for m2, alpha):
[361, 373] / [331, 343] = 2.7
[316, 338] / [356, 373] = 2.6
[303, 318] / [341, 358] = 1.5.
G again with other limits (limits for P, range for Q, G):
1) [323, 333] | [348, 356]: 5.67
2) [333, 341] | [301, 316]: 4.41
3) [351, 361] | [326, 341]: 5.93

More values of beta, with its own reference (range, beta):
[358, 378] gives 377.0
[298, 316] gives 309.5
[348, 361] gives 352.0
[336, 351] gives 344.5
